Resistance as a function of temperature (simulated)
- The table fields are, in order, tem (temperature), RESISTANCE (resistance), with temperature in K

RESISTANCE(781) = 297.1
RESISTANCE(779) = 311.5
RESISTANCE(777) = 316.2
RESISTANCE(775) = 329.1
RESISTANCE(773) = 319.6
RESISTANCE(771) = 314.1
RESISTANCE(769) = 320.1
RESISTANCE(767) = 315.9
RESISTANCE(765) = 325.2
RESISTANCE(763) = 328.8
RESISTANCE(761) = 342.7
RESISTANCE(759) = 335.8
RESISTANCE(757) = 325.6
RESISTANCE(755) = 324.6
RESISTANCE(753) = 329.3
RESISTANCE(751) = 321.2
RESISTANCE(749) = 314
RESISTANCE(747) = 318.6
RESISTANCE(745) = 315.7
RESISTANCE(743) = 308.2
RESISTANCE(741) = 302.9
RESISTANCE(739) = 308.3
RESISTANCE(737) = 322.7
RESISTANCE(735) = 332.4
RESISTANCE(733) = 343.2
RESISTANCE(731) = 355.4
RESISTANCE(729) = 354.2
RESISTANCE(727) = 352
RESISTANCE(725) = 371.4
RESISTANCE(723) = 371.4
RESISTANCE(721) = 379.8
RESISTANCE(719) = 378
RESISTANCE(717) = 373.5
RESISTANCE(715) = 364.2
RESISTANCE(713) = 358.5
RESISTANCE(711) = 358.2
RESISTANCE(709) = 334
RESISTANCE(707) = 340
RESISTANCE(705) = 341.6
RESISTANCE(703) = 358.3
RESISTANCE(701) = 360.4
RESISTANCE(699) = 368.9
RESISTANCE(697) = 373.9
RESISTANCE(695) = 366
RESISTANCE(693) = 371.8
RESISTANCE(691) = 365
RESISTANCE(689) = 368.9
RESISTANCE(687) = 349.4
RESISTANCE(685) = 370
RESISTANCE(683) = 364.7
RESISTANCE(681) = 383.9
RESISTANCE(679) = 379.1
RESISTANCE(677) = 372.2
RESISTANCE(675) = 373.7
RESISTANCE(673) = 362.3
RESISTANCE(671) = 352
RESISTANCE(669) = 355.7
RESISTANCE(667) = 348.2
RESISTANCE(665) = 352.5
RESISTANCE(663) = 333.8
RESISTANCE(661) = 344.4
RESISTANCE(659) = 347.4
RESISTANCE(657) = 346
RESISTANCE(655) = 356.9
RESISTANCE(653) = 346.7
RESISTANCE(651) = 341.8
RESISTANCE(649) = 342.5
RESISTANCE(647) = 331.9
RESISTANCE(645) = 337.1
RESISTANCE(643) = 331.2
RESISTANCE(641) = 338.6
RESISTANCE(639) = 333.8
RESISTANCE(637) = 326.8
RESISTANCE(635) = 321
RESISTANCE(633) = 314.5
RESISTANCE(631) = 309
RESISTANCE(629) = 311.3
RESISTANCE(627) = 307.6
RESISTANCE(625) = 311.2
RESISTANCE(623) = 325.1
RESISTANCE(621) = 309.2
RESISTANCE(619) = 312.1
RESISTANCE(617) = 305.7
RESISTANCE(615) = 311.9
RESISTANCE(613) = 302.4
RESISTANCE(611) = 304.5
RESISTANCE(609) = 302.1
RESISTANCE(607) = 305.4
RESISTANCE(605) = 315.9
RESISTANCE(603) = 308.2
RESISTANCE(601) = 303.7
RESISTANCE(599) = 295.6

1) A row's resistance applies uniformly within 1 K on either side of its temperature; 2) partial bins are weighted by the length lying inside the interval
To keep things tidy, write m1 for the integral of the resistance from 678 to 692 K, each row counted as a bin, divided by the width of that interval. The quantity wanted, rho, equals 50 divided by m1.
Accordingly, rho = 0.136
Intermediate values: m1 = 369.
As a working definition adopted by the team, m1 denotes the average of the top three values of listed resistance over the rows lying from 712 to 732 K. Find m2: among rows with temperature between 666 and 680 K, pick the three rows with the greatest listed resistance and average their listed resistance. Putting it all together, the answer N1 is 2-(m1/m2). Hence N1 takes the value 0.99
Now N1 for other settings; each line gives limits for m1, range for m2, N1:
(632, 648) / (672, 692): 1.11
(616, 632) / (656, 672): 1.11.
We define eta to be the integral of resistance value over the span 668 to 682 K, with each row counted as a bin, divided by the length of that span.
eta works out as 368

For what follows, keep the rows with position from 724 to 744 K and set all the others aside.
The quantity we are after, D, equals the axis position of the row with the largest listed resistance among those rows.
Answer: 725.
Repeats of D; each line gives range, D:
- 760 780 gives 761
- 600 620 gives 605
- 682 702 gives 697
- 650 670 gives 655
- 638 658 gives 655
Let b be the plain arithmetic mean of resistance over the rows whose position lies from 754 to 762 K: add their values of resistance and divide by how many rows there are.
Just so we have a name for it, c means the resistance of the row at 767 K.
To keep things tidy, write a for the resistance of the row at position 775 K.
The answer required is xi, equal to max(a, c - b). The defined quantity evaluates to 329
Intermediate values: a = 329.1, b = 332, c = 315.9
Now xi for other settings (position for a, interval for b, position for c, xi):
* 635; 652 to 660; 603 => 321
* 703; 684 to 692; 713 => 358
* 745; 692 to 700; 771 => 316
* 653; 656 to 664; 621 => 347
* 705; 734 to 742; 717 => 342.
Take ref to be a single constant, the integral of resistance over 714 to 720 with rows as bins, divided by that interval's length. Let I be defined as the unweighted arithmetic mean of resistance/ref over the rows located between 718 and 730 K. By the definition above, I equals 0.99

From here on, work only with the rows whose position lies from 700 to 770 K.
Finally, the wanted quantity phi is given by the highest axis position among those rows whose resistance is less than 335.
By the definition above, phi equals 769 K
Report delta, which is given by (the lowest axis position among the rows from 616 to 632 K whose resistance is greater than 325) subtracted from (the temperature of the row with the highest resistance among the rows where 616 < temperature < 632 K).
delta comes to 0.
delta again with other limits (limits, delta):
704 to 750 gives 16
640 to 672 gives 14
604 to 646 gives 18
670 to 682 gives 10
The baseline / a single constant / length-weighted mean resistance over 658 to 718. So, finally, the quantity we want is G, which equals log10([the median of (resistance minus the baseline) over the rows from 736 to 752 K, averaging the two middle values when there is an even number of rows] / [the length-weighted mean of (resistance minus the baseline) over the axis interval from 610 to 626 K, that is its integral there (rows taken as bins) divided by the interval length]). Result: 0.0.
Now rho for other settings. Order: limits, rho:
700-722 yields 0.139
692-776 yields 0.147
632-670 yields 0.147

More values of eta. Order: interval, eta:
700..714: 350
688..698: 369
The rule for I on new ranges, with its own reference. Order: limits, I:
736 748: 0.84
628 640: 0.86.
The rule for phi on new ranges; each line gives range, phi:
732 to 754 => 753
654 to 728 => 709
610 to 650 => 647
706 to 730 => 709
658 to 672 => 663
